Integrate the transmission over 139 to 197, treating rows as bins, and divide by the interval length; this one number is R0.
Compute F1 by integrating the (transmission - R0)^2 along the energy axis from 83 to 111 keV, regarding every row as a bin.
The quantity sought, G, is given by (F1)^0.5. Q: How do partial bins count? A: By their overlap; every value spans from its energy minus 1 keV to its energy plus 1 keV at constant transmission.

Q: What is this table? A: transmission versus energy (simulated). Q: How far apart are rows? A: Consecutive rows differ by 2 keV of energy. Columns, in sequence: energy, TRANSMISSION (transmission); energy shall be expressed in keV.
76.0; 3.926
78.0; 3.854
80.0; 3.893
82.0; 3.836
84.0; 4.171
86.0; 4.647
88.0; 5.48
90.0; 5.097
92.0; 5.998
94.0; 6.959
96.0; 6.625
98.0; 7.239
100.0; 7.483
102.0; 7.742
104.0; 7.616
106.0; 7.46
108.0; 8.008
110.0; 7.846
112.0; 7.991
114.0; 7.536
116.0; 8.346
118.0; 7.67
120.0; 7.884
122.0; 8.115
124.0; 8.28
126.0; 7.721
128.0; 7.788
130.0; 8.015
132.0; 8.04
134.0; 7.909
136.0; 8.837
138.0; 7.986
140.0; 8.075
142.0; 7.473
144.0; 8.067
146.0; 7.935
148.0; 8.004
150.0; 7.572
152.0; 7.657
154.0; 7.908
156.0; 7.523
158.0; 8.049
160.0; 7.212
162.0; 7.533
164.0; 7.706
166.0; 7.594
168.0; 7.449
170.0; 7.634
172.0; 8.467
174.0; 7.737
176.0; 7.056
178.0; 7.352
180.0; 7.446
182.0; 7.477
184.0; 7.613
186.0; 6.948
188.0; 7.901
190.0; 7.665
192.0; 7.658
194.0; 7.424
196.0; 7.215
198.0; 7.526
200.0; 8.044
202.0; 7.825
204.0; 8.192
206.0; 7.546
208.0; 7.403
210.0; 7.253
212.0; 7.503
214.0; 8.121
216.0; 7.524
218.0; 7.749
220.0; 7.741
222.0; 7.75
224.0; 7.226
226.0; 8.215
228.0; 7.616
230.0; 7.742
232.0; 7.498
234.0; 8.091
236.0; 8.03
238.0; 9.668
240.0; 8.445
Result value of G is 8.5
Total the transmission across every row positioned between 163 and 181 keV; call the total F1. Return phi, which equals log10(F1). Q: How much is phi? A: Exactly 1.84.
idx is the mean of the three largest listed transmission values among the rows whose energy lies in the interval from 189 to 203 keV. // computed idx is 7.8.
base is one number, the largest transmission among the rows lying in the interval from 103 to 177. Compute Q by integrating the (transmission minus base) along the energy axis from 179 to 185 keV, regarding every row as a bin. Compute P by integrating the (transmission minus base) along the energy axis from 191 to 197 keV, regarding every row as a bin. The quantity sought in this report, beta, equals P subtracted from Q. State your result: 0.5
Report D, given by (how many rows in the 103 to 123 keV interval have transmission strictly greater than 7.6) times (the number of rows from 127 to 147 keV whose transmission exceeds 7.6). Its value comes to 72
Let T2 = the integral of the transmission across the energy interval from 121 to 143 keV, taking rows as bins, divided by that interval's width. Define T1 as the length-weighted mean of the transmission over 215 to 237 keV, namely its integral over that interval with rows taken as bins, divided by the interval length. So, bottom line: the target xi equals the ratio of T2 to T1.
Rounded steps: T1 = 7.74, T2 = 8.02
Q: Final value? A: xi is 1.04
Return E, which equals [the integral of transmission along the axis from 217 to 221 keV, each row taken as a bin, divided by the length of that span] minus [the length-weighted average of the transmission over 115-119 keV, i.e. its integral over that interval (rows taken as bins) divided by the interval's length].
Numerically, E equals -0.26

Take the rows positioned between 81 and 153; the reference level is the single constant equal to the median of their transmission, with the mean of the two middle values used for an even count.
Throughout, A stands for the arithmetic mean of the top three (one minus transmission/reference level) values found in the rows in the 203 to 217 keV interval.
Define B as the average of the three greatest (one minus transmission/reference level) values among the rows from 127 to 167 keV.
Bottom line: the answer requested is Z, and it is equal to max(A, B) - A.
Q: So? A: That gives 0.000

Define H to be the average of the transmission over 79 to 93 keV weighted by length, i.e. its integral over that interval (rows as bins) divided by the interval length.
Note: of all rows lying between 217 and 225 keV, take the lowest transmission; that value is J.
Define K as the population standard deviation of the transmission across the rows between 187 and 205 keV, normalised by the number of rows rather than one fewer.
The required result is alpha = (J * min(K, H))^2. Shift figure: 4.4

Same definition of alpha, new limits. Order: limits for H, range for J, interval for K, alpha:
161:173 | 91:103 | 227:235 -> 1.8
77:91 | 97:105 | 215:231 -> 3.5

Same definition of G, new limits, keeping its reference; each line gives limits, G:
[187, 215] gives 1.6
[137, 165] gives 1.6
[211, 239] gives 3.3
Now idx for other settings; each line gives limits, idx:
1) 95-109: 7.8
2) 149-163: 7.9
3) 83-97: 6.5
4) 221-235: 8.0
